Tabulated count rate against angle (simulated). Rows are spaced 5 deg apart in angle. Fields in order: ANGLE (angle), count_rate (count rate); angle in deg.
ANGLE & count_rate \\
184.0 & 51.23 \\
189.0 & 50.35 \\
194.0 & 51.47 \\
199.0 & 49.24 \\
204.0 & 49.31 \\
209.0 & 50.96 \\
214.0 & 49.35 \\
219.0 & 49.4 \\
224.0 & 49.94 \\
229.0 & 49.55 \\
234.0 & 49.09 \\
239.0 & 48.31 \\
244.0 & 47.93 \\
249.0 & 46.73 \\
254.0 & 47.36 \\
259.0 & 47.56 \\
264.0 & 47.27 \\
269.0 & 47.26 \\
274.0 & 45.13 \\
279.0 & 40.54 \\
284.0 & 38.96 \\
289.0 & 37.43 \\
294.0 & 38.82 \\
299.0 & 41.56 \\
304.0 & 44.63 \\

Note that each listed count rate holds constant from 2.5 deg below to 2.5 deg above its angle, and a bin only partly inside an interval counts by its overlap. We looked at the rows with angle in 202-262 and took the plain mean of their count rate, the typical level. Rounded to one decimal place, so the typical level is 48.8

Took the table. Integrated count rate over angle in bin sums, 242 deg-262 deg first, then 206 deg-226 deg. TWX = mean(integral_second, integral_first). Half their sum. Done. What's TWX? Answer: 973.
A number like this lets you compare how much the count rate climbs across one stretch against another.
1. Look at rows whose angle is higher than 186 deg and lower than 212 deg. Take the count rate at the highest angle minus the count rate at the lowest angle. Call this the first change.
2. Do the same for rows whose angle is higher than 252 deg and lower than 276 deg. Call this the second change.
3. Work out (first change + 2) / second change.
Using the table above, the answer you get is -1.2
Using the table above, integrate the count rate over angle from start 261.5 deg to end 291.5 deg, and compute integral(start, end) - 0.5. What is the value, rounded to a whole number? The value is 1282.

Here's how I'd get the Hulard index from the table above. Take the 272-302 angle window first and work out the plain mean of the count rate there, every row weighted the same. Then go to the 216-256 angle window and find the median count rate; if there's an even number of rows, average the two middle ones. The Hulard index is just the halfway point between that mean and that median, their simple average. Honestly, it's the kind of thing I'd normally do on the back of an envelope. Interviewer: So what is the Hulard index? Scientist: 45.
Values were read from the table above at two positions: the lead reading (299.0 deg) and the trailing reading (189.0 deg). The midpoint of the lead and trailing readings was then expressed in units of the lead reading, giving 1.11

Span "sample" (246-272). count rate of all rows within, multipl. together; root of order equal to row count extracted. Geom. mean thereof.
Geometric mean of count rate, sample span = 47.2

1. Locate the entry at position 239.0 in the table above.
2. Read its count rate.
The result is 48.31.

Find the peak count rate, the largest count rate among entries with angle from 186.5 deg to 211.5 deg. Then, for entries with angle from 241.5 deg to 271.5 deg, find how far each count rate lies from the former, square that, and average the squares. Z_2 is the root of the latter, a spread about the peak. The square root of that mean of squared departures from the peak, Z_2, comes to 4.1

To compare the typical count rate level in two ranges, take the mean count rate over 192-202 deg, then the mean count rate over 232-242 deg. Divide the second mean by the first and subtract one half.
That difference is 0.47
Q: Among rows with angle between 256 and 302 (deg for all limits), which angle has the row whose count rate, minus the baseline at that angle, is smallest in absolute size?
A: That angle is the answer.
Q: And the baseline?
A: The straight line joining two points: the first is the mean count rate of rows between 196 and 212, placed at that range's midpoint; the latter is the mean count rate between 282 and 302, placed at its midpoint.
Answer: 294.0 deg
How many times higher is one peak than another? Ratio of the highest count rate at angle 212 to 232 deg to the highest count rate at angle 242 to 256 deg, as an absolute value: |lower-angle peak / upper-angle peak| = 1.04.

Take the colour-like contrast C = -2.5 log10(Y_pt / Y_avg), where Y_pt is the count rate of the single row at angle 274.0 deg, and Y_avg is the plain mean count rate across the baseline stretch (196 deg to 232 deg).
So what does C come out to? 0.10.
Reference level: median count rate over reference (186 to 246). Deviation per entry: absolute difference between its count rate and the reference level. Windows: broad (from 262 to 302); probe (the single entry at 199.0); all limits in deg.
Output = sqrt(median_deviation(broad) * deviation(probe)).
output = 1.1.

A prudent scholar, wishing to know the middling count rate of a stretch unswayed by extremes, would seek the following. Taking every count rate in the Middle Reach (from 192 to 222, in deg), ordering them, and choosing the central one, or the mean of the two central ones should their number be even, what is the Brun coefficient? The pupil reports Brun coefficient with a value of 49.4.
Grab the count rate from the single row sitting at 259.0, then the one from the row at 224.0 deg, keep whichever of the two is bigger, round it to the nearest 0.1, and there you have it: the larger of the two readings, 49.9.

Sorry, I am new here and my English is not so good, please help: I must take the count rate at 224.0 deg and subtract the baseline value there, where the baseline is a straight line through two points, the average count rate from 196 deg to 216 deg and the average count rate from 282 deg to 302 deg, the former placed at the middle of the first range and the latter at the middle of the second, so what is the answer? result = 2.4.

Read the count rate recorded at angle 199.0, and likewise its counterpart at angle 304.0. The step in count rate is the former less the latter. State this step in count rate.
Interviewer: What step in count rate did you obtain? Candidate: 4.6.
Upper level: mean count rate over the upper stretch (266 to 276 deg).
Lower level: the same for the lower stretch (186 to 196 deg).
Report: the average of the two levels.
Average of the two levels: 48.6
